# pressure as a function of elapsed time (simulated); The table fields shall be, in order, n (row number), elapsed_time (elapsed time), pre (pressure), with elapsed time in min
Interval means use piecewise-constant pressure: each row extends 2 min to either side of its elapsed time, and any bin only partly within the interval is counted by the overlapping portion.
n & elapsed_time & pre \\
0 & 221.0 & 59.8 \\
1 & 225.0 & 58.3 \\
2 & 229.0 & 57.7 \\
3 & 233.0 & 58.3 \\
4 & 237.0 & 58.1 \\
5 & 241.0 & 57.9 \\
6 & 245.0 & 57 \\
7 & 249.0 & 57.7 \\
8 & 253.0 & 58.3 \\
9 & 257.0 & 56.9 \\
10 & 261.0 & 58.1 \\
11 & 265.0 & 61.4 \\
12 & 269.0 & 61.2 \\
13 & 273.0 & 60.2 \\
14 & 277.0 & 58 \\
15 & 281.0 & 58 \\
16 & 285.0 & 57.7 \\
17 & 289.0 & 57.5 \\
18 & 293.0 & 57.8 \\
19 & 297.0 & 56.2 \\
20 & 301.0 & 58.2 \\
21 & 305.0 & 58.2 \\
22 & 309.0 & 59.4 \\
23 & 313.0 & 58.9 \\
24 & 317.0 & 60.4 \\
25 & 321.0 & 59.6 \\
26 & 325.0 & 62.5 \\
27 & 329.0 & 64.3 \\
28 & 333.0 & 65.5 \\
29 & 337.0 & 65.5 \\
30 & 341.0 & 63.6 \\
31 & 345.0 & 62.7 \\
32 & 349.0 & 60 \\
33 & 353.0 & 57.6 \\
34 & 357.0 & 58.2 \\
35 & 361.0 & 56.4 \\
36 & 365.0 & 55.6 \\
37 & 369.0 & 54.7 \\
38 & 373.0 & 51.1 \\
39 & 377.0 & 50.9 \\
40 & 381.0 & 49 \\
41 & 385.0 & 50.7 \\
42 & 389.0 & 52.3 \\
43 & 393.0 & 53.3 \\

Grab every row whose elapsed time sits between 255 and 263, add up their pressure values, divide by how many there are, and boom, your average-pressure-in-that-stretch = 57.5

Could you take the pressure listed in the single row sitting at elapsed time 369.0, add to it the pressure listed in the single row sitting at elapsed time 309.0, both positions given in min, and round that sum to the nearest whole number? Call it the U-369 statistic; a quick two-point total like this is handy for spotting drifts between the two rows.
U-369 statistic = 114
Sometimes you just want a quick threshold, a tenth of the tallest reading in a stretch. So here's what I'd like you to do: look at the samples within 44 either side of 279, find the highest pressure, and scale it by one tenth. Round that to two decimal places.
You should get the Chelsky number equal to 6.14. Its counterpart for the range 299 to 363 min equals 6.55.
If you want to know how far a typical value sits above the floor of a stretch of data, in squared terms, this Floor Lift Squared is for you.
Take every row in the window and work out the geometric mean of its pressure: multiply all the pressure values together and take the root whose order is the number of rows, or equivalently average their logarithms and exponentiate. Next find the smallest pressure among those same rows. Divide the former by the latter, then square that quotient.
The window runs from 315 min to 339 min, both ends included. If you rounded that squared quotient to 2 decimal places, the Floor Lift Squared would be 1.11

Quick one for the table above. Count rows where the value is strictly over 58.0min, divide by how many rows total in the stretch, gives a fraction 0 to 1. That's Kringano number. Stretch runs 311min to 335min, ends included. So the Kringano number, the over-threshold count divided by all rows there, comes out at 1.0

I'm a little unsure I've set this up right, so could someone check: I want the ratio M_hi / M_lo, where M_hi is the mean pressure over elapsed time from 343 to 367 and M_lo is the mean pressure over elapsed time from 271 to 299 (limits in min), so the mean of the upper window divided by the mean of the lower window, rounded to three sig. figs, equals 1.01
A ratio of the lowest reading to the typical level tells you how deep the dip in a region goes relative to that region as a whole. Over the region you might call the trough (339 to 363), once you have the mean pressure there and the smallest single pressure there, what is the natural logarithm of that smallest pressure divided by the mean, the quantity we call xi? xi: -0.058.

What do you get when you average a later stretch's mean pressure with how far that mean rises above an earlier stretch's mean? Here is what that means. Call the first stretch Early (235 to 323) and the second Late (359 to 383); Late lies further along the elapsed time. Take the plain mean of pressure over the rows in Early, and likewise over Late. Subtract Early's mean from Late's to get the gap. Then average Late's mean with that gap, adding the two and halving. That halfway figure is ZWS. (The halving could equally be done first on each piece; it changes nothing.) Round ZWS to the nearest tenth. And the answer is 23.7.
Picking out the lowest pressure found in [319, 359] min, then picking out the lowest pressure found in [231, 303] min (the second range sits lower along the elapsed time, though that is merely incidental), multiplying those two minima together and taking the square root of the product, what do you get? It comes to 56.9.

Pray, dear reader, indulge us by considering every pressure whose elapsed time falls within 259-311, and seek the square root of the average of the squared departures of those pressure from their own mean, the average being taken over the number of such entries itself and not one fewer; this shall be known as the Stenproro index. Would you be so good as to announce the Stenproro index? 1.5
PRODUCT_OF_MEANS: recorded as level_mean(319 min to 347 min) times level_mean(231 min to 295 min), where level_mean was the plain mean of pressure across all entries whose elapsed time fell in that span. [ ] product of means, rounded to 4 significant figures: 3701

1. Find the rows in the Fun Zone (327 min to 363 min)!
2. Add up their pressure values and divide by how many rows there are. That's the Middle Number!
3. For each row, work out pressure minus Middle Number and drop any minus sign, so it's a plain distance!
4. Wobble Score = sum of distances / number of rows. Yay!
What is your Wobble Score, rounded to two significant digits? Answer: 3.1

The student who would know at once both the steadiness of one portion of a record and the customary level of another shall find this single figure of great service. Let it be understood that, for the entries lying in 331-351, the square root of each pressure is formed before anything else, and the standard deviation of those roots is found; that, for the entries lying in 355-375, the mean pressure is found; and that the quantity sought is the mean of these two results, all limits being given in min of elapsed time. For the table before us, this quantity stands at 27.7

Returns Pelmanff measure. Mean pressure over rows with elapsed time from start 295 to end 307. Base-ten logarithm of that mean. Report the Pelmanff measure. 1.76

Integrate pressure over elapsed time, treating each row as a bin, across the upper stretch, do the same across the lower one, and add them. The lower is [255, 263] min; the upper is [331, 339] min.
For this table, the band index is 984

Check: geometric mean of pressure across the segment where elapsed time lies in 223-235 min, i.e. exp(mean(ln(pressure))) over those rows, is 58.1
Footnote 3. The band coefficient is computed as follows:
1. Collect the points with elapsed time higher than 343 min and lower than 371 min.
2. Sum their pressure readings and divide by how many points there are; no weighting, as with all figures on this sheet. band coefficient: 57.9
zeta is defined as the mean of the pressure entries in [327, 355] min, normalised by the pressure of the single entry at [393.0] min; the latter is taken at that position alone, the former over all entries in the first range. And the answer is 1.18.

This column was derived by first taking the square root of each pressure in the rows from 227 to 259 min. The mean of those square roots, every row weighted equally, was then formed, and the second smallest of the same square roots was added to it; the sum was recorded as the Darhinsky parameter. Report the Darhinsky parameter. 15.1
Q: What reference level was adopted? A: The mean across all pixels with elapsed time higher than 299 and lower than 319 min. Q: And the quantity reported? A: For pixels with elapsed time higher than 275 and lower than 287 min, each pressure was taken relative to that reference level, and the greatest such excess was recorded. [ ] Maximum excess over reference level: -1.0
